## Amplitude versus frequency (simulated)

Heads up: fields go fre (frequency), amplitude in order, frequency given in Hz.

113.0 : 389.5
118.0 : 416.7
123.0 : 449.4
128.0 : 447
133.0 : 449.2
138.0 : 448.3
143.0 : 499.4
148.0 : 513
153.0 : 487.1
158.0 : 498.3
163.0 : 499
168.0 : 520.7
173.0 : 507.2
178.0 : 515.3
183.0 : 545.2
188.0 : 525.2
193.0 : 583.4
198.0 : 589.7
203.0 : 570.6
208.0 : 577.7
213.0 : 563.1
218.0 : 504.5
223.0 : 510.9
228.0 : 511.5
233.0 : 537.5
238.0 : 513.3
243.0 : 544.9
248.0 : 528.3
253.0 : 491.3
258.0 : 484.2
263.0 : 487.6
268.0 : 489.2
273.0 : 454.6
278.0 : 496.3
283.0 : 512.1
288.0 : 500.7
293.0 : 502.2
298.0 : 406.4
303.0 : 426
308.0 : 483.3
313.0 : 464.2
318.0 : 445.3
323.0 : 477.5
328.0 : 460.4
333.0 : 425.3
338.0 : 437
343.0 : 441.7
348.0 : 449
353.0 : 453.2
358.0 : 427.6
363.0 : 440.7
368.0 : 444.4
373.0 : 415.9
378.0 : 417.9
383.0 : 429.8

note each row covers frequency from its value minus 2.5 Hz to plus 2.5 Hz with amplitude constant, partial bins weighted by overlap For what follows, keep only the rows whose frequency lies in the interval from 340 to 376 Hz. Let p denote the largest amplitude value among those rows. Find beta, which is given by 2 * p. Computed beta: 906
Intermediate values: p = 453.2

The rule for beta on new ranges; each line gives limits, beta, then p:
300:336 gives 967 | 483.3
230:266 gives 1090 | 544.9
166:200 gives 1179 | 589.7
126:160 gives 1026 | 513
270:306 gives 1024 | 512.1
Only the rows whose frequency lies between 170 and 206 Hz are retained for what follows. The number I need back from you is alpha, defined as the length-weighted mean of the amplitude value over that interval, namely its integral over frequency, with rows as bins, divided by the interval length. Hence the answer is 548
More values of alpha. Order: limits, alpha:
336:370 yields 442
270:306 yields 472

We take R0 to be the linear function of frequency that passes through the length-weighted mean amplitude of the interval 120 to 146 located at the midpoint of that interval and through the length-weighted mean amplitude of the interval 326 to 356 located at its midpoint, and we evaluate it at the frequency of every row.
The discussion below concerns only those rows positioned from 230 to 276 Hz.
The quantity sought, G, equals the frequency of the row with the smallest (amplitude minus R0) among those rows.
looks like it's 273.0 Hz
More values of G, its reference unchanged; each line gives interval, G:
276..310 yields 298.0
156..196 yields 158.0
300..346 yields 303.0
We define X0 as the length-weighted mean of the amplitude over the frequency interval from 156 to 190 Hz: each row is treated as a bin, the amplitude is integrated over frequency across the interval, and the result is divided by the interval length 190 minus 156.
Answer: 516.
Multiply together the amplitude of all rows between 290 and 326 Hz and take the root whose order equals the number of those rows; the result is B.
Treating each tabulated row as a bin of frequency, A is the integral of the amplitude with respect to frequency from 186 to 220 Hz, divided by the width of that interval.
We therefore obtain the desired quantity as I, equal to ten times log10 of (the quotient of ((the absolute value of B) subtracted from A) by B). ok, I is -6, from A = 560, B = 457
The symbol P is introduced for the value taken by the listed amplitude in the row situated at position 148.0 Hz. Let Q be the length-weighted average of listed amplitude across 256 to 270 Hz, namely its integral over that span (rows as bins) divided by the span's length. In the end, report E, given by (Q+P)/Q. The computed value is 2.05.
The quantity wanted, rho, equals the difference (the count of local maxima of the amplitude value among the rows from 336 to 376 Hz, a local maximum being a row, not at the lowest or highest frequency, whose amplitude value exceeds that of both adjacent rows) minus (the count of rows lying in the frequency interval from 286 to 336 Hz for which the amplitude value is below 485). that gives -6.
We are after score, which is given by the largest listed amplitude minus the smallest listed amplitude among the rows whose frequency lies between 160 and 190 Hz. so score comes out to 46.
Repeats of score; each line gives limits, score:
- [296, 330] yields 77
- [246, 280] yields 74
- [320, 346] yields 52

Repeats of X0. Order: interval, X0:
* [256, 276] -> 479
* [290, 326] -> 458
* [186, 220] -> 560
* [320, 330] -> 468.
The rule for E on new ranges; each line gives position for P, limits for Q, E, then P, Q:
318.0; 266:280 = 1.93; 445.3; 479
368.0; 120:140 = 1.99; 444.4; 448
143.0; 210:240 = 1.95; 499.4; 525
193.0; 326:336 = 2.32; 583.4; 442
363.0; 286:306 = 1.96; 440.7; 458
